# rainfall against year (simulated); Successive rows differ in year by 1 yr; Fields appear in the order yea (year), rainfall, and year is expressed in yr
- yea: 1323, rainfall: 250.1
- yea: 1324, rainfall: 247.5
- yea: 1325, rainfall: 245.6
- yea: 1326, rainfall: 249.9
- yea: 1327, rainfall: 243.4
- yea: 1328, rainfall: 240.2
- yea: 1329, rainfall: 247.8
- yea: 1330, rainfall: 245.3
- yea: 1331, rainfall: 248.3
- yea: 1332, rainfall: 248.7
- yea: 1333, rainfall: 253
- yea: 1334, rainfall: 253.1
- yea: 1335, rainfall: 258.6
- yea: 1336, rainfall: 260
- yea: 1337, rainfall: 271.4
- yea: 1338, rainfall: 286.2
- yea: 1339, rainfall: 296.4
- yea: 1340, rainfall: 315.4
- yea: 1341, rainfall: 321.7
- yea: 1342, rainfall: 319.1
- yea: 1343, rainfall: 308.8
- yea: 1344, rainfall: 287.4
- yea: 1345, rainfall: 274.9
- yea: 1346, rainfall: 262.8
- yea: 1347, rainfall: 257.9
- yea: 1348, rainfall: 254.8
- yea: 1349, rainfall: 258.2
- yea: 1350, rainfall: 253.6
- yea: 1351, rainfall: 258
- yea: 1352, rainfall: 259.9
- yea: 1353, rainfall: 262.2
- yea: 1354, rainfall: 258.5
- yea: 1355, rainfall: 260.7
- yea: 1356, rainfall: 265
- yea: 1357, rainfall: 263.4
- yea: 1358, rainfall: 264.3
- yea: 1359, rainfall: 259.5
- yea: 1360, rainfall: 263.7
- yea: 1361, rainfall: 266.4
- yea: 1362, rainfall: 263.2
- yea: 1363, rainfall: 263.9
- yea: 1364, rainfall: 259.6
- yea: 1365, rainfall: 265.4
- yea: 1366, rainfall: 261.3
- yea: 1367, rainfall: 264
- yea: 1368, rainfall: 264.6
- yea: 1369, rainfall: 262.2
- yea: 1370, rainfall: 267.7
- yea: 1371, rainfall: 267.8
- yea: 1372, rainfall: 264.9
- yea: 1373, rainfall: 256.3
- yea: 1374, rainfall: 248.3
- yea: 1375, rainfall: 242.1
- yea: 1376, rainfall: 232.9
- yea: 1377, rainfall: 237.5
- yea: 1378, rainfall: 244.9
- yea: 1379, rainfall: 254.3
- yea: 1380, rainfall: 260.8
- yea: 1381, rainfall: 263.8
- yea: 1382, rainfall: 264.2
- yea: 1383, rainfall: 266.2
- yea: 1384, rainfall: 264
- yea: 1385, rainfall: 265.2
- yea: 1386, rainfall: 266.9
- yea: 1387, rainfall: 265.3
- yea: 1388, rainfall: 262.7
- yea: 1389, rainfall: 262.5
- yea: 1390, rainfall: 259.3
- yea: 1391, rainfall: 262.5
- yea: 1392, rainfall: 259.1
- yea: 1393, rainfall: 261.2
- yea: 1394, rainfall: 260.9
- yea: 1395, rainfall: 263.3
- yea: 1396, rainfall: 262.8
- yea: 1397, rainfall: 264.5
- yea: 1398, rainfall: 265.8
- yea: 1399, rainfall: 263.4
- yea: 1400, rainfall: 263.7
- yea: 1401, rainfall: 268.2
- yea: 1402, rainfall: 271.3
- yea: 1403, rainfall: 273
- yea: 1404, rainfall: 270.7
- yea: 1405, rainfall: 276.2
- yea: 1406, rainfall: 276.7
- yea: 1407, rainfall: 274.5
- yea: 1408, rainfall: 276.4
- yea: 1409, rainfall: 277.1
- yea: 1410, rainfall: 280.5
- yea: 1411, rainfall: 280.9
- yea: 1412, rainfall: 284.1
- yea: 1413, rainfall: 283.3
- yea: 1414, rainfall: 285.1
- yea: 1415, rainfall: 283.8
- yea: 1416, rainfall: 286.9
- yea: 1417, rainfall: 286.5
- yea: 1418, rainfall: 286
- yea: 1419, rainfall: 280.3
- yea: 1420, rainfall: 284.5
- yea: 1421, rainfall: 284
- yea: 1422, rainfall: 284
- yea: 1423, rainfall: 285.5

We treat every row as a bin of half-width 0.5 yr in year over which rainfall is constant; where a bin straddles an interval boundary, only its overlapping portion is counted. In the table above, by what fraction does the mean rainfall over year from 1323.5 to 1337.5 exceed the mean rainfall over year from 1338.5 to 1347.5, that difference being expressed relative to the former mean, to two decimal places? -0.17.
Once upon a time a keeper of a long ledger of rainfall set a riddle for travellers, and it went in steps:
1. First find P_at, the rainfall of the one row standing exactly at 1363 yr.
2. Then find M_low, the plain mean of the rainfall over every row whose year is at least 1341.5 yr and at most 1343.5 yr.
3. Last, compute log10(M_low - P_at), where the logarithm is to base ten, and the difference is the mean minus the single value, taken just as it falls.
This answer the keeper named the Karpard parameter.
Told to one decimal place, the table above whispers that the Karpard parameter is 1.7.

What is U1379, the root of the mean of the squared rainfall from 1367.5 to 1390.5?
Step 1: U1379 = 259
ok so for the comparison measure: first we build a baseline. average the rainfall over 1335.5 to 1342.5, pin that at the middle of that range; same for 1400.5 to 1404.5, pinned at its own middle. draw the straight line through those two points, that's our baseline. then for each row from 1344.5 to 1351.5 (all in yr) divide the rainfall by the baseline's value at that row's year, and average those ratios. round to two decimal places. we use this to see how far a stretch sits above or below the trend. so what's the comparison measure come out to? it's 0.89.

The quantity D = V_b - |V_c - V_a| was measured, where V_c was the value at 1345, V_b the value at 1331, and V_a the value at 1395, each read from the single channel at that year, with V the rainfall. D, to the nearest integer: 237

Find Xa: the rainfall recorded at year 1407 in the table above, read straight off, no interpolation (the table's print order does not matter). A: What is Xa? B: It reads 274.5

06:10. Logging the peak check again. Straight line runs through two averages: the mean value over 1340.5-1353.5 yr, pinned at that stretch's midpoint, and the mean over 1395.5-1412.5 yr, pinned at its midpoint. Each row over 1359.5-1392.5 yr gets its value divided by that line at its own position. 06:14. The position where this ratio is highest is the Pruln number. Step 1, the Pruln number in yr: 1371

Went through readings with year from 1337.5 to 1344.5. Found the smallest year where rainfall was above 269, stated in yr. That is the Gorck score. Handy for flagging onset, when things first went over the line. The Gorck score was 1338 yr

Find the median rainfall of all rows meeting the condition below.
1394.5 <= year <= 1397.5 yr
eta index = 263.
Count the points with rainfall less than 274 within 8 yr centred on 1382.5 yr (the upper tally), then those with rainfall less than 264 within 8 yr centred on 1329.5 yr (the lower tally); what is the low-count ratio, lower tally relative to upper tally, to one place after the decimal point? 1.0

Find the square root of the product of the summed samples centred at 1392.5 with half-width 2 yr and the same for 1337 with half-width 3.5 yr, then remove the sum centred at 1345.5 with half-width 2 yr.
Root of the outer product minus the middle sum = 340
